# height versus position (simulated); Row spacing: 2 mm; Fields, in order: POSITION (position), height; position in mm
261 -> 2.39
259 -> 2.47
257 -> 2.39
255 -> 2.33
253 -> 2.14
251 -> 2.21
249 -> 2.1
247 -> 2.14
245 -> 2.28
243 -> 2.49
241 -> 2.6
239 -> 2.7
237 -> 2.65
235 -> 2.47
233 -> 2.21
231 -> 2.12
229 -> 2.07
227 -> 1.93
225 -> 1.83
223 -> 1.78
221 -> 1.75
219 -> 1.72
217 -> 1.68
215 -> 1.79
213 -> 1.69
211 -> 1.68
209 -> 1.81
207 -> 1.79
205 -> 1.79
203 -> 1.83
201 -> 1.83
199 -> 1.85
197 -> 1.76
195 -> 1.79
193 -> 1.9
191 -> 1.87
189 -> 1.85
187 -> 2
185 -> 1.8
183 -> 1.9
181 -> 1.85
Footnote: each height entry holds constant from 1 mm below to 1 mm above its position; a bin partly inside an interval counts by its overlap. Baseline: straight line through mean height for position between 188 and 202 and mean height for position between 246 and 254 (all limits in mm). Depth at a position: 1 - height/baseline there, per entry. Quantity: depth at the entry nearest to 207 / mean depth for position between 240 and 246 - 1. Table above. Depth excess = -1.4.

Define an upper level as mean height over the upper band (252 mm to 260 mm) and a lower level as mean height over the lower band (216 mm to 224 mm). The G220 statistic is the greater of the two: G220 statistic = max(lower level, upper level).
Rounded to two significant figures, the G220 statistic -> 2.3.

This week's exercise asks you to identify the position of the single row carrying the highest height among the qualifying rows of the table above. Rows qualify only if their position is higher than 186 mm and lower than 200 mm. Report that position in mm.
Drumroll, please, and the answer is 187 mm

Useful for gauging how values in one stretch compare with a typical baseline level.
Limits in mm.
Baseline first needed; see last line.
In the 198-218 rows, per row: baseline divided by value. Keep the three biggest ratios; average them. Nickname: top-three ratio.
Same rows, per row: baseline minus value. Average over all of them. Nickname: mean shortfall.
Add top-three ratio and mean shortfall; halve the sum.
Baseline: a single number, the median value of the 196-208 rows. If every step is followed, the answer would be 0.56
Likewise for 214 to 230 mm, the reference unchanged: 0.52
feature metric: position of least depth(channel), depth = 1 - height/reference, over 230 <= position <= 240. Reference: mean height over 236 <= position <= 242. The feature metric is 239 mm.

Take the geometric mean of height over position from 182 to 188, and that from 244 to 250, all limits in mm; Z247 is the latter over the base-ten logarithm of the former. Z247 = 7.8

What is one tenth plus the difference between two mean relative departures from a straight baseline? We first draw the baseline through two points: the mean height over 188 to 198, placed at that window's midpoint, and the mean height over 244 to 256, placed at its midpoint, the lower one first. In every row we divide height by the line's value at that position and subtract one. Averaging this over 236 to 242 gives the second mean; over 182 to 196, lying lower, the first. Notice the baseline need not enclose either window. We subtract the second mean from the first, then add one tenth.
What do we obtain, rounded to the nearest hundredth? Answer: -0.11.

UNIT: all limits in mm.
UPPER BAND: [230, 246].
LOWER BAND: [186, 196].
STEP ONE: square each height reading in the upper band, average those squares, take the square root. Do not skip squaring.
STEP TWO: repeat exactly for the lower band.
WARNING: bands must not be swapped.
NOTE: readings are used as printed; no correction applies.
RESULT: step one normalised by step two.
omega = 1.30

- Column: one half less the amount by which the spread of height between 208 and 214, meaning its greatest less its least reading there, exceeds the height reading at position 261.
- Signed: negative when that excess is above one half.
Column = 2.8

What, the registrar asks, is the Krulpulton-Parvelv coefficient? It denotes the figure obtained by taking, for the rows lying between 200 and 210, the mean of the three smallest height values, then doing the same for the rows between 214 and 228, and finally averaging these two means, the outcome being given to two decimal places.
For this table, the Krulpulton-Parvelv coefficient 1.76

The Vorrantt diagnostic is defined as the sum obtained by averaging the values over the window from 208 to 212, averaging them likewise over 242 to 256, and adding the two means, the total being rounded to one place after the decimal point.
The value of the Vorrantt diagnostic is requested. 4.0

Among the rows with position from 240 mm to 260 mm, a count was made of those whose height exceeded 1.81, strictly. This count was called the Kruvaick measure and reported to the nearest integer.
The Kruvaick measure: 10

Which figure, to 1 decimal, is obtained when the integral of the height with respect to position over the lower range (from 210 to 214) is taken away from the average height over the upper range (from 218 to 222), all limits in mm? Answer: -5.0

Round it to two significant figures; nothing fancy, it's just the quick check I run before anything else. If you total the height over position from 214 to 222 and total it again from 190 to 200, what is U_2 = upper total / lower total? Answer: 0.76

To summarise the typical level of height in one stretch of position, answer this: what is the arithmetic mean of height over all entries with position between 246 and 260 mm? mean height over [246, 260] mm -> 2.3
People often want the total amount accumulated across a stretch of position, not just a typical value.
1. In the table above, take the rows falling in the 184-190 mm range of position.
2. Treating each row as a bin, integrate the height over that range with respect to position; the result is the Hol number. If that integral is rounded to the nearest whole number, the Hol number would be 11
